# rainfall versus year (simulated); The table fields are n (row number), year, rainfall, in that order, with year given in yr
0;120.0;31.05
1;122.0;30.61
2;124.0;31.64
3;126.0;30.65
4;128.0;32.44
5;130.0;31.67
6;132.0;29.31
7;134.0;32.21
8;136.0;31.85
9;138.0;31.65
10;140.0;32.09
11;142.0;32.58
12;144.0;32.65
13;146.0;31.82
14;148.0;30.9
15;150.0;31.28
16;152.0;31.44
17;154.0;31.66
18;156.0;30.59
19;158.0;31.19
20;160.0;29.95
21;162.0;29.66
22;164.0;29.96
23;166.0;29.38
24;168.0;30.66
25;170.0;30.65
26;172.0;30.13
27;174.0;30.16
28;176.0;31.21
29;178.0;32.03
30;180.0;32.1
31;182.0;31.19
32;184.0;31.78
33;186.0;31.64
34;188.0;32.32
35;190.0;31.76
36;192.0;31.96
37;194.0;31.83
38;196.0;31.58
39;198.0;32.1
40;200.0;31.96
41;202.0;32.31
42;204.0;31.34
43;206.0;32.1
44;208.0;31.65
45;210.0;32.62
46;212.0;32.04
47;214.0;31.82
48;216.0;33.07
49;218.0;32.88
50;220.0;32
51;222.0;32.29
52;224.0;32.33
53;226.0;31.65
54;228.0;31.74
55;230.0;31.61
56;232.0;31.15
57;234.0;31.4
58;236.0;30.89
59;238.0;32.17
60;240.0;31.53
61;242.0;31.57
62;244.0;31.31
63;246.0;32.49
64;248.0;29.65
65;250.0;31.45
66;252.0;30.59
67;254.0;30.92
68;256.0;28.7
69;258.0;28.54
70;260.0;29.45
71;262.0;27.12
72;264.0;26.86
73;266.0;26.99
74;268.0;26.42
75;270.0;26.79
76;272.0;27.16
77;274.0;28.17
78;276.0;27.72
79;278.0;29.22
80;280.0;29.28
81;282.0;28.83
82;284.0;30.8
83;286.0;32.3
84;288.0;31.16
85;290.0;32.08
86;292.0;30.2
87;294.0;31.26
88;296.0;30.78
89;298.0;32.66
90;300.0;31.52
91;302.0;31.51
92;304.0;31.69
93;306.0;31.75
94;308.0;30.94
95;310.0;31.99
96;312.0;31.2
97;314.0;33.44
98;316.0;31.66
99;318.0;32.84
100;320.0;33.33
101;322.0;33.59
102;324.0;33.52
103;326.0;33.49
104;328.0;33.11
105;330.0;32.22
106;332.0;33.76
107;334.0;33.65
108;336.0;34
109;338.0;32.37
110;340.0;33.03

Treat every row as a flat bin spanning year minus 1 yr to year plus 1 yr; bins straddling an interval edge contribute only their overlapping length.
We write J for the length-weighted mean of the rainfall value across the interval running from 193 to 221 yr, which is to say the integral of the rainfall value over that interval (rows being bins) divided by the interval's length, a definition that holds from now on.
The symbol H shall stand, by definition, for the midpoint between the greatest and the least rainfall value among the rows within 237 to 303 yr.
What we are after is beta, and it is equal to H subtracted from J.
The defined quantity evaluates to 2.6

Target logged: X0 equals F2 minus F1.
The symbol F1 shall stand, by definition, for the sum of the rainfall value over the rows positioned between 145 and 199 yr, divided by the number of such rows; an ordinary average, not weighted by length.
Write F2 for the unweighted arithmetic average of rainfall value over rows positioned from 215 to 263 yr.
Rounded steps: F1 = 31.1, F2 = 31.1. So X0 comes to 0.0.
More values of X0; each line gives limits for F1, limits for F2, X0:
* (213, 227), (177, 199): -0.4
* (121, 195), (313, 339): 1.9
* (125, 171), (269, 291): -1.7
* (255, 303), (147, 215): 1.9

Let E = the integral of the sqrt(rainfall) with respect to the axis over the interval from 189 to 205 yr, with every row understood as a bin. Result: 90.30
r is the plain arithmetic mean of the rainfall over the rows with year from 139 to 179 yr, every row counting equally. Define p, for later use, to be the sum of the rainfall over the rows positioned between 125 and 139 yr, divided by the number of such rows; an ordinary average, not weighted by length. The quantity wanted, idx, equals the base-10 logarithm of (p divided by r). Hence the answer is 0.01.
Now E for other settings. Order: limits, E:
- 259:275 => 83.69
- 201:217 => 90.67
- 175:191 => 90.16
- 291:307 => 89.68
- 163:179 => 88.39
